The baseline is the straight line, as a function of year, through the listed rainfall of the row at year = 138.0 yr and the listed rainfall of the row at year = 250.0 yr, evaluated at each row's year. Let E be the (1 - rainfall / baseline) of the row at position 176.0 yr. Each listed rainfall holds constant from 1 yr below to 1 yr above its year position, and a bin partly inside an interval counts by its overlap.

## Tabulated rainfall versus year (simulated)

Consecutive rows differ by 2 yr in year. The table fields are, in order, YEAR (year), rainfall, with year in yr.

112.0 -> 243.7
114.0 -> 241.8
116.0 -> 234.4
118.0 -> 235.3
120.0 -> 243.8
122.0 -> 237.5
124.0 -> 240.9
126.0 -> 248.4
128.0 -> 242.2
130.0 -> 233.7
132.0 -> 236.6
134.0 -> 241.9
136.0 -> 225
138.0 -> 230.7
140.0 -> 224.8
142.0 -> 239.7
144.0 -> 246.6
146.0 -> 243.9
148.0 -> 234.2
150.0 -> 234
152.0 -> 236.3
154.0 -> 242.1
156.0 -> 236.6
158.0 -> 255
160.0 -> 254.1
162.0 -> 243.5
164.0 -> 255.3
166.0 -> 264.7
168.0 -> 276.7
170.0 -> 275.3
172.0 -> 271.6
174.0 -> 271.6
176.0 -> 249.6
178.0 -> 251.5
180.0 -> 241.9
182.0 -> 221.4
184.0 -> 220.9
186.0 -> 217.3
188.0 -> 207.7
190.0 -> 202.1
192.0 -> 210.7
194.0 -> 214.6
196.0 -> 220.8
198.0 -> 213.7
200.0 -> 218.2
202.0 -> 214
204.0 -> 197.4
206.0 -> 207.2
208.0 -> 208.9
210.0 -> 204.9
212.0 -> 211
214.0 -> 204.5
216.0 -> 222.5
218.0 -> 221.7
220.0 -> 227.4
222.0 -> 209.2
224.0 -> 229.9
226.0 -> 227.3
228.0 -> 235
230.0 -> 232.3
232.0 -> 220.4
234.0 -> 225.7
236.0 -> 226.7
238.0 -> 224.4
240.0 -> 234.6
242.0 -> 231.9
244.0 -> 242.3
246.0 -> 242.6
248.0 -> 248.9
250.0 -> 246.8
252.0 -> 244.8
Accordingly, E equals -0.06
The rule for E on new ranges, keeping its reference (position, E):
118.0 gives -0.03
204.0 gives 0.18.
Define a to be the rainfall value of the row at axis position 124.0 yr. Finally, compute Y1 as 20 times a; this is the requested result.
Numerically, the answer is 4818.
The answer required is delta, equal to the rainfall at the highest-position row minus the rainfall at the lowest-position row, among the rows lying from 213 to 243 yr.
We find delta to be 27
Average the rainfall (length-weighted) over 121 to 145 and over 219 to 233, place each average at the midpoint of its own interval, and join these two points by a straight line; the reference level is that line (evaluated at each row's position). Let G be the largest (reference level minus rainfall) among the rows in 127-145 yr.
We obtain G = 12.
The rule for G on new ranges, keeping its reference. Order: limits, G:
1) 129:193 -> 28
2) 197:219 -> 31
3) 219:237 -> 17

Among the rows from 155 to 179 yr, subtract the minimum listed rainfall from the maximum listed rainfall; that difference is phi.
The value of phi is 40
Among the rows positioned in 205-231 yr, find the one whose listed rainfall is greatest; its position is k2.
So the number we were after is 228.0 yr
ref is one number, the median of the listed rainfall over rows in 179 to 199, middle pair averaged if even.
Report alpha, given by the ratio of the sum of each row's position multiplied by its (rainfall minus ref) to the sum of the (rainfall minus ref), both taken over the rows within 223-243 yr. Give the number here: 233.0 yr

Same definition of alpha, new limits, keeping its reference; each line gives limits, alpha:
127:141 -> 132.9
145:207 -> 162.9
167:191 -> 172.2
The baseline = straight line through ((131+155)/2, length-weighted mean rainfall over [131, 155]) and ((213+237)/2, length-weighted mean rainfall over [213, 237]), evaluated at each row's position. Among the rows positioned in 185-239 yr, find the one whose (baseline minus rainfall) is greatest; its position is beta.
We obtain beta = 204.0 yr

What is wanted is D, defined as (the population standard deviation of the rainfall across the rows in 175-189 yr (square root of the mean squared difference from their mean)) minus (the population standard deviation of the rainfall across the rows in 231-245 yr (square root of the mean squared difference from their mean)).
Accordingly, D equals 9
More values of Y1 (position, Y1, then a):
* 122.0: 4750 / 237.5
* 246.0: 4852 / 242.6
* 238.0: 4488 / 224.4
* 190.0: 4042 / 202.1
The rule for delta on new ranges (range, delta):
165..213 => -54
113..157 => -5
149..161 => 20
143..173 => 25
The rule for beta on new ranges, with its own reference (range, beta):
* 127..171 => 136.0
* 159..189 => 188.0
